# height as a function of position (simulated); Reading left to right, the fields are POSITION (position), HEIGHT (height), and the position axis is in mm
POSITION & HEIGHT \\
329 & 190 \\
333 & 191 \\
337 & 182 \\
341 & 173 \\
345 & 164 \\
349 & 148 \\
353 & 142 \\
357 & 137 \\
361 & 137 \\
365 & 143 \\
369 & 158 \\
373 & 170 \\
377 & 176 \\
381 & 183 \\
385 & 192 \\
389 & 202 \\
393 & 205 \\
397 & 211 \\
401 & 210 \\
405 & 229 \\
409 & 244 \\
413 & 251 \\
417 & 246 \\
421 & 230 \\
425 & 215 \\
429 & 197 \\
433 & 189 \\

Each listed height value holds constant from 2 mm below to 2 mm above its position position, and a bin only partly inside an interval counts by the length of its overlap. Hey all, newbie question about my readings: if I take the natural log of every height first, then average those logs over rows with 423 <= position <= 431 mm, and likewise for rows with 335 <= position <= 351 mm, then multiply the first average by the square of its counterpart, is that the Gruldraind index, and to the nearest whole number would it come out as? 139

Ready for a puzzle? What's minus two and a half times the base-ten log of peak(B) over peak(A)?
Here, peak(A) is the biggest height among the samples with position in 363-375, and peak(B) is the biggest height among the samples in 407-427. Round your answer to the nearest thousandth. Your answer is -0.423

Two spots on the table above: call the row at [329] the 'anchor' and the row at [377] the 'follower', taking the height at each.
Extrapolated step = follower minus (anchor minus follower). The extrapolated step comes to 162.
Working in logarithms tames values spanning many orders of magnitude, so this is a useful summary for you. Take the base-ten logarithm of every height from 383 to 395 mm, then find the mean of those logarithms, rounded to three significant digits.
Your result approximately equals 2.30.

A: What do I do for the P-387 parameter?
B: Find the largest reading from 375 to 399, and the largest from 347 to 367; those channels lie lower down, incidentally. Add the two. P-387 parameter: 359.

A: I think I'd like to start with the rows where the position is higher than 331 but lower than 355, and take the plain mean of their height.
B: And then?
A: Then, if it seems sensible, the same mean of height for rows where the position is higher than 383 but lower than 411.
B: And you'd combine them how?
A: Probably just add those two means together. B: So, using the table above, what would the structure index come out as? 380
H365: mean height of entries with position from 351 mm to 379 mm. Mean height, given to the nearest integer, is 152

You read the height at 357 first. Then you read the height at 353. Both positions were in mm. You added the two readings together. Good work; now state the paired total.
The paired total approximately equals 279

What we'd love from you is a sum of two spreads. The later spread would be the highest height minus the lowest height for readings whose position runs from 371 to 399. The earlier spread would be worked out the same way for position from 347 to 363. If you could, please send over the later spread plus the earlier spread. 52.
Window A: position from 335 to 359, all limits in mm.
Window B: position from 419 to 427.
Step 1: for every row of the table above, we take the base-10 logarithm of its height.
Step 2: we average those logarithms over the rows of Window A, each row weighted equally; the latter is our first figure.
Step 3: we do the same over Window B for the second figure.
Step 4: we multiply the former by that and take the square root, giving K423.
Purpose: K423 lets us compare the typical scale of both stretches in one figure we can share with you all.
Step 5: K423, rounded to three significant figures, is 2.27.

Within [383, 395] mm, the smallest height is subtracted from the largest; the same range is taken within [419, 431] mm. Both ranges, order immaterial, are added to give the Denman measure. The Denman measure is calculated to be 46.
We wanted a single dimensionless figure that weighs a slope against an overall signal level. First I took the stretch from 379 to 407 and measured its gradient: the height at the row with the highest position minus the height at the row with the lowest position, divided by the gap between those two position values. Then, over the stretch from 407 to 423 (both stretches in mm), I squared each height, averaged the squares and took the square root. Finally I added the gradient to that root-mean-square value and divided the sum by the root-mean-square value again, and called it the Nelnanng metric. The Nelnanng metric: 1.01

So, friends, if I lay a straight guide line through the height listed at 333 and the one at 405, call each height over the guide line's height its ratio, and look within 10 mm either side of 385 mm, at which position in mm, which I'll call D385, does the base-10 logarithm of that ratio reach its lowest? 377 mm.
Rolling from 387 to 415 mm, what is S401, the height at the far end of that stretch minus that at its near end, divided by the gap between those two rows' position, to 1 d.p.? 2.0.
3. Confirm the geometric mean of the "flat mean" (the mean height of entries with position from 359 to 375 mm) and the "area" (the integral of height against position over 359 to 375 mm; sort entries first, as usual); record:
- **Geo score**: 608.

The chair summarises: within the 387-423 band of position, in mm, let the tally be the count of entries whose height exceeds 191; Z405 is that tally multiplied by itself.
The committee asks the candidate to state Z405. 81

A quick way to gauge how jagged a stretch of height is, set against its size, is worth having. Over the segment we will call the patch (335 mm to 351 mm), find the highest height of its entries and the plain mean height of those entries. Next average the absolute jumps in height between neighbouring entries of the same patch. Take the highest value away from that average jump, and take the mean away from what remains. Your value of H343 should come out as -337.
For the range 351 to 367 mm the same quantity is -279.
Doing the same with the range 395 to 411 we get -456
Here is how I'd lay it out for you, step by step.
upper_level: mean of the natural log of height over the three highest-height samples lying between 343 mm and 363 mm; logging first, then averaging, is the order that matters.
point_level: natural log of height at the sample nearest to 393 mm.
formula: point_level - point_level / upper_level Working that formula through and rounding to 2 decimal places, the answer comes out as 4.26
